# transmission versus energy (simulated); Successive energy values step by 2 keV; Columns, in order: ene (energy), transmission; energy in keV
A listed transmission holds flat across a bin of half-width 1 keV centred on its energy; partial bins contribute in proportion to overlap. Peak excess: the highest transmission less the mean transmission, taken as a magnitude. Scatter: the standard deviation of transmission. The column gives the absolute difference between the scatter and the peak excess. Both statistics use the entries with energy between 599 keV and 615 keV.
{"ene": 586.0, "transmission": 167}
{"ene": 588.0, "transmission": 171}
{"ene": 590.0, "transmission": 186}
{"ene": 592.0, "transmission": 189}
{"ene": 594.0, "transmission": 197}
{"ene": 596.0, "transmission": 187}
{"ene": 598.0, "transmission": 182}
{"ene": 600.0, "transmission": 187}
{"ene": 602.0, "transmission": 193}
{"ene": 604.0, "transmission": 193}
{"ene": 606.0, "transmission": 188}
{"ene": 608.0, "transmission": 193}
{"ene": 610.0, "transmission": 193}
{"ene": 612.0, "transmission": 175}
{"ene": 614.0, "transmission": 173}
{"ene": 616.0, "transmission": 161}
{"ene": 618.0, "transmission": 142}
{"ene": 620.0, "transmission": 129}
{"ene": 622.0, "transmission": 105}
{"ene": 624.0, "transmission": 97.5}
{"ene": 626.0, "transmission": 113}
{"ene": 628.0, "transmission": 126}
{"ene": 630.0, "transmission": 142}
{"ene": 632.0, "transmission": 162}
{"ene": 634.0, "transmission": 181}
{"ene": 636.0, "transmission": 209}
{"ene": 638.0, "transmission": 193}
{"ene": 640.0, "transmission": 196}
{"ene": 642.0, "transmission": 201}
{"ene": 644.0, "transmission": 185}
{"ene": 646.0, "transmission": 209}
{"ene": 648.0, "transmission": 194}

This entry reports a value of 2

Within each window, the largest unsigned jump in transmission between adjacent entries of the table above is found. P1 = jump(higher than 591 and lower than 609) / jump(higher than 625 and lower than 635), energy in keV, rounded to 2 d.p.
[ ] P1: 0.50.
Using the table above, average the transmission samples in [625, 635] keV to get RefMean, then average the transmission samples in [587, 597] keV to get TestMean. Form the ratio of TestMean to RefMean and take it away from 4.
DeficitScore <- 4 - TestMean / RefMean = 2.72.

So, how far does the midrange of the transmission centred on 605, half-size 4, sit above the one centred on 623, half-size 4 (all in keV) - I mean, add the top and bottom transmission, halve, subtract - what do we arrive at 77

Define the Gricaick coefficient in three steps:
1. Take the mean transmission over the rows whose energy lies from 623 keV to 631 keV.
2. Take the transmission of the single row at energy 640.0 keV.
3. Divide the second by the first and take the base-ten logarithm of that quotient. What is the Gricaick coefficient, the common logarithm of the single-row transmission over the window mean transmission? 0.21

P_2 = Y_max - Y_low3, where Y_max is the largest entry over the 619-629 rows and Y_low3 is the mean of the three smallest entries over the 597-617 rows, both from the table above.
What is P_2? -41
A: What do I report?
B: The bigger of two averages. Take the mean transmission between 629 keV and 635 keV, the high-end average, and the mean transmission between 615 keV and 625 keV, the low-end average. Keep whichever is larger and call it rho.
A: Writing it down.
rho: 162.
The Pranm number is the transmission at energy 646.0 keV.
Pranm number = 209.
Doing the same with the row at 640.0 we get 196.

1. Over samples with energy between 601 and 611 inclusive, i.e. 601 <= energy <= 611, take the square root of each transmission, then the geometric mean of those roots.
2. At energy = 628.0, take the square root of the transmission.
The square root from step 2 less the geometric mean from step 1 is -3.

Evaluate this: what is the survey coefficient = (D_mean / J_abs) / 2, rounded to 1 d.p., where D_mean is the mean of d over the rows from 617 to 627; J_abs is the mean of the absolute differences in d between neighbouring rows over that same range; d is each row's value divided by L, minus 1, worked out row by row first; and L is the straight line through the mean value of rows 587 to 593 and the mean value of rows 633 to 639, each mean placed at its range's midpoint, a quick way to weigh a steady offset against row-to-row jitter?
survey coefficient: -2.4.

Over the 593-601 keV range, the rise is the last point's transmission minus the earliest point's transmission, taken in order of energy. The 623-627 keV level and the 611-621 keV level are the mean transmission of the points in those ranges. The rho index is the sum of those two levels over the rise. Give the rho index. -26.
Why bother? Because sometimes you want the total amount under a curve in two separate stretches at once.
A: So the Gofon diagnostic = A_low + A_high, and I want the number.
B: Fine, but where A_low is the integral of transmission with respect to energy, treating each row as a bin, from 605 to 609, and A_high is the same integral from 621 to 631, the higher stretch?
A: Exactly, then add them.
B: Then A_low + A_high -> 1929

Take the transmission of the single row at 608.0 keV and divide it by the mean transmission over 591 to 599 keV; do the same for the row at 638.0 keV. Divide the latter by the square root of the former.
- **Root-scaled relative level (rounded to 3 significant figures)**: 1.01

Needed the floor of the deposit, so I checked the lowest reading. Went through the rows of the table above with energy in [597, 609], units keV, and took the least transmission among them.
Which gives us 182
